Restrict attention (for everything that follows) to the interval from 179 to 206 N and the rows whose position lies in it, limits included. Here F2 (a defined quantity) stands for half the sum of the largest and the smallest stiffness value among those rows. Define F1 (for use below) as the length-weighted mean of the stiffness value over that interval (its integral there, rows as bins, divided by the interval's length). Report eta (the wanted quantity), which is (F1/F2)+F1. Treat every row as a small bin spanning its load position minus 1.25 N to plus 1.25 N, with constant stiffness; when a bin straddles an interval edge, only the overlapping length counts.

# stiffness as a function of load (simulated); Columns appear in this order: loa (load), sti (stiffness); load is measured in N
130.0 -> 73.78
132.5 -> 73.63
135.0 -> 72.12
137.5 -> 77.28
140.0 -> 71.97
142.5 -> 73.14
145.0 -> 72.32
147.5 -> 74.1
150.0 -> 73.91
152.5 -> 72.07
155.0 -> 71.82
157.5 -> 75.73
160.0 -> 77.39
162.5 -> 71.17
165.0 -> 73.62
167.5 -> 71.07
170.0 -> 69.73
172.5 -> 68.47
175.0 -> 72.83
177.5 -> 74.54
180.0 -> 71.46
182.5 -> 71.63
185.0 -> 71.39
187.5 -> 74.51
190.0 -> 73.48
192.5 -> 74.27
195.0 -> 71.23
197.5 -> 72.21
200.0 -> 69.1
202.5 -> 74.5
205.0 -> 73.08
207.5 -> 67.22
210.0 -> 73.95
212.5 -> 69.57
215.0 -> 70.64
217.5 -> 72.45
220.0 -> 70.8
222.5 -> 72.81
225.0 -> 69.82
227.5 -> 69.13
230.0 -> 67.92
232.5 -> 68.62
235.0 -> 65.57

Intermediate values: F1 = 72.4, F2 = 71.8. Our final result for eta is 73.5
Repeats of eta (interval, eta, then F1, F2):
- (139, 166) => 74.4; 73.4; 74.3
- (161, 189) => 72.9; 71.9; 71.5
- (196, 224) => 72.5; 71.5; 70.9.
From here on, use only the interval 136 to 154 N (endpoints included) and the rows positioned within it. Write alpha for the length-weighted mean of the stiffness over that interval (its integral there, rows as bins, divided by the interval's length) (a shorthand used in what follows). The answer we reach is 73.5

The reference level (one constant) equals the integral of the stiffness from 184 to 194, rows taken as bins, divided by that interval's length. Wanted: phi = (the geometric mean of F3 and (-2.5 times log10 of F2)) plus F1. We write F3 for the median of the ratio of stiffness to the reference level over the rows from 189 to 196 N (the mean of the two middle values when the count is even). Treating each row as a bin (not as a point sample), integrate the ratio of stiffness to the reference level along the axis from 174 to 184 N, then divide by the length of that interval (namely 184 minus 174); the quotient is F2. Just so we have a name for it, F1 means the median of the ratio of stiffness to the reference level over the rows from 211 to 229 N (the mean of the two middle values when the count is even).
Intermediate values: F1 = 0.96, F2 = 0.989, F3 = 1.00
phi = 1.07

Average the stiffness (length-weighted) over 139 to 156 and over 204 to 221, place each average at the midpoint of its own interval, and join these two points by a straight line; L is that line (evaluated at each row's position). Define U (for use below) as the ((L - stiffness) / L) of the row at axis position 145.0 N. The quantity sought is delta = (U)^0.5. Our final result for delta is 0.086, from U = 0.007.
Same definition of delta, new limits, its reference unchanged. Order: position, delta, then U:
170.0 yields 0.185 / 0.034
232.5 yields 0.165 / 0.027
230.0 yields 0.195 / 0.038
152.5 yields 0.090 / 0.008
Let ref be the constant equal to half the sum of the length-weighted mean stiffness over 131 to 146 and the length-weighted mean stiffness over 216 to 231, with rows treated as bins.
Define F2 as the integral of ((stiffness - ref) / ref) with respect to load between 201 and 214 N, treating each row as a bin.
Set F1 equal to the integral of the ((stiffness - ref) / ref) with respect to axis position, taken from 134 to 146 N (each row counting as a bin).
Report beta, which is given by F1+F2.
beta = 0.2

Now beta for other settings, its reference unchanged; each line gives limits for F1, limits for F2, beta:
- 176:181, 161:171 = 0.0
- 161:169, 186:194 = 0.2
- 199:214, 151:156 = -0.1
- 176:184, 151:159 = 0.2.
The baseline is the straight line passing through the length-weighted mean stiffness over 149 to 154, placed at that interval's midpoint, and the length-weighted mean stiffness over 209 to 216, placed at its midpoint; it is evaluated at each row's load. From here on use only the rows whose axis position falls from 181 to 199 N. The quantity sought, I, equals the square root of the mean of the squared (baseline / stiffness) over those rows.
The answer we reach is 0.99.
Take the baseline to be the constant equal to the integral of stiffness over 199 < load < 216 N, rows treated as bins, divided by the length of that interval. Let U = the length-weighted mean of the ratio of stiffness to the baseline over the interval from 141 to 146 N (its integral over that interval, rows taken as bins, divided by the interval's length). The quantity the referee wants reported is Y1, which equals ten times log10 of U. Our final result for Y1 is 0.09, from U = 1.02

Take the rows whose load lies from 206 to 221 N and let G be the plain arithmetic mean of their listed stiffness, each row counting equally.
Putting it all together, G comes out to 70.8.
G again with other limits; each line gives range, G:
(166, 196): 72.1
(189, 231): 71.3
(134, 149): 73.5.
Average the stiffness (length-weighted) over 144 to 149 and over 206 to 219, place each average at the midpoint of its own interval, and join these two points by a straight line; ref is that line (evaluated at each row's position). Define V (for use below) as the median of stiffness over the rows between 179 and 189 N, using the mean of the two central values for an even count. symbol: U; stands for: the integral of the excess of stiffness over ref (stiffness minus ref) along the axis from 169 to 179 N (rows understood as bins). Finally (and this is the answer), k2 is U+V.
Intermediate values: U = -8.2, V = 71.5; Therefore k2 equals 63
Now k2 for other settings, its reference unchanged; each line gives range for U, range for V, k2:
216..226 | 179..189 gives 82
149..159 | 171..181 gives 77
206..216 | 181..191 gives 68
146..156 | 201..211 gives 72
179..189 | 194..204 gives 76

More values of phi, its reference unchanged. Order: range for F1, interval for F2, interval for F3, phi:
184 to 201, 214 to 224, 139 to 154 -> 1.14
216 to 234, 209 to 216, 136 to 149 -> 1.13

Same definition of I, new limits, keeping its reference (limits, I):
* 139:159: 1.00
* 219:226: 1.00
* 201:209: 1.00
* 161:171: 1.02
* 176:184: 1.00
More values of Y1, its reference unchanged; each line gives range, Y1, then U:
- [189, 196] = 0.11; 1.03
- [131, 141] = 0.16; 1.04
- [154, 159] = 0.17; 1.04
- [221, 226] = 0.01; 1.00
